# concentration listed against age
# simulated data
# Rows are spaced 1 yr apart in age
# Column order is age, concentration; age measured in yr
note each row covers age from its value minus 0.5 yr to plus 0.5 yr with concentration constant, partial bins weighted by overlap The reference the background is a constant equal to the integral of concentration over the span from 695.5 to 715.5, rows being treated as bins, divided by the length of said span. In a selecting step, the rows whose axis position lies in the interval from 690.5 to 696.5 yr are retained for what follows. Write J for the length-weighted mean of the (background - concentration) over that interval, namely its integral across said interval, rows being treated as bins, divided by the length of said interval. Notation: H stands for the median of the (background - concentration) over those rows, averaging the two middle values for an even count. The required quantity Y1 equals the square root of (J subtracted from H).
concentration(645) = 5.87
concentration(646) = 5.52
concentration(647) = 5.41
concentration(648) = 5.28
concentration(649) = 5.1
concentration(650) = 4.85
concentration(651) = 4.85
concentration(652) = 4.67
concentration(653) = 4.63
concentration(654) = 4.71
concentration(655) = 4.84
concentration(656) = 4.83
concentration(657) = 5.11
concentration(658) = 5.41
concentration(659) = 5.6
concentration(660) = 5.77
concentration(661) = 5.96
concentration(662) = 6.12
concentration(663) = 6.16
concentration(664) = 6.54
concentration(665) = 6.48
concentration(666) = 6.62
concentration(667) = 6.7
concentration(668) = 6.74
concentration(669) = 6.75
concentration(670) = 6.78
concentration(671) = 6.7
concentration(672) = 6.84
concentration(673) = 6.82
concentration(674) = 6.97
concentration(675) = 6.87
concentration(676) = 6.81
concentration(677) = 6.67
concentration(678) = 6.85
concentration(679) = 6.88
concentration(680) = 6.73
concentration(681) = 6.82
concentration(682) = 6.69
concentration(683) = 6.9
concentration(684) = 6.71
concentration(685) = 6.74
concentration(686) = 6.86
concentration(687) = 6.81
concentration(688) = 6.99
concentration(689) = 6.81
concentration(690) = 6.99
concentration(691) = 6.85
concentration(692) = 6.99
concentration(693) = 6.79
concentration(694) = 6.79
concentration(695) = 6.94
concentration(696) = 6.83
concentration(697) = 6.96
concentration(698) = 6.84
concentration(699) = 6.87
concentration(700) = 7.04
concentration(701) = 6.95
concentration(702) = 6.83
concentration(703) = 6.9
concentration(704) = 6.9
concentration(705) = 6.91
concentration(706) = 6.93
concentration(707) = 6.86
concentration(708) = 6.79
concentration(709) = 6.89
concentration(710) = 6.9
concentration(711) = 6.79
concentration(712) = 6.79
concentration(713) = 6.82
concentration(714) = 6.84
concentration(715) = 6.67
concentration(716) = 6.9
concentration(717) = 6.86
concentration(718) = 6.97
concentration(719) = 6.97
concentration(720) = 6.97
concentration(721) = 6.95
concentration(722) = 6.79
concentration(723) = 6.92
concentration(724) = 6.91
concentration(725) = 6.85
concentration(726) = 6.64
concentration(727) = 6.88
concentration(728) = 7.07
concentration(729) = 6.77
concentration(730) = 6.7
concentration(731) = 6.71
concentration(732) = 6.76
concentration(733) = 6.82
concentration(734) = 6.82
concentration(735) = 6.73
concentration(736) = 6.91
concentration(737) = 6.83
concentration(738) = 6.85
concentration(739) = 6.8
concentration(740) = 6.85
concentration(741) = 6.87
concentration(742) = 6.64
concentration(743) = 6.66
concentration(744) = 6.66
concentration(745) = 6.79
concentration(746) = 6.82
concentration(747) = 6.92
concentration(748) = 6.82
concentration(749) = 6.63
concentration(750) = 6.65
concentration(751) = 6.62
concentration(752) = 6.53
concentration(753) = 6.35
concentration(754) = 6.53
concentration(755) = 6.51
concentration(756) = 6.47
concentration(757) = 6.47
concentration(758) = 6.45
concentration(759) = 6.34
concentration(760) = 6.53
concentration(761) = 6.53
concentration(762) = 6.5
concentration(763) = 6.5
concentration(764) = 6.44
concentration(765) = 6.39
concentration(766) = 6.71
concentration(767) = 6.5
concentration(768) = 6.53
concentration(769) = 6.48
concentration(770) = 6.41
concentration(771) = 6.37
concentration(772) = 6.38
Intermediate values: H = 0.03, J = 0.00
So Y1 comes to 0.16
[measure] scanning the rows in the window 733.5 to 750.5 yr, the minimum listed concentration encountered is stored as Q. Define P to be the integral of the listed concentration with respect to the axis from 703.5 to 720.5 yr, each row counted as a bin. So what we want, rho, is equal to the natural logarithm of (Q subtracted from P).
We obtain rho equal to 4.702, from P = 117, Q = 6.63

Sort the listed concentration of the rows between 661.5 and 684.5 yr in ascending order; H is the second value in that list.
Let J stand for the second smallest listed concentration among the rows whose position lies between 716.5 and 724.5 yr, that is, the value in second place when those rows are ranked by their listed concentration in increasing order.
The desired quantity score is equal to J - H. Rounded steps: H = 6.16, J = 6.86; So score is 0.7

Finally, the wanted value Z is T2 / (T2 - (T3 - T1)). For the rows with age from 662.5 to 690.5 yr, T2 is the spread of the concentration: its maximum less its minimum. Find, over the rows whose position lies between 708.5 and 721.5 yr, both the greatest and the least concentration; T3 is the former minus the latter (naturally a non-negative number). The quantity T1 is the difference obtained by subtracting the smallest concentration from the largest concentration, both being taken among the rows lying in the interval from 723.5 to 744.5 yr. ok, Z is 0.86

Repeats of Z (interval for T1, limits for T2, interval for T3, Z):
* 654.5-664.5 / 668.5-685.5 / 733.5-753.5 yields 0.21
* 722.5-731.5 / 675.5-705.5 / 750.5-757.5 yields 0.70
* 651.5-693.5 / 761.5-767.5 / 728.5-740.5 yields 0.13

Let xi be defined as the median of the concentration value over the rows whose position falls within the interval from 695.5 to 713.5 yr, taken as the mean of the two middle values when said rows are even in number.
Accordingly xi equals 6.88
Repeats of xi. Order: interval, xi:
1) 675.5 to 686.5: 6.81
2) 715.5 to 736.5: 6.86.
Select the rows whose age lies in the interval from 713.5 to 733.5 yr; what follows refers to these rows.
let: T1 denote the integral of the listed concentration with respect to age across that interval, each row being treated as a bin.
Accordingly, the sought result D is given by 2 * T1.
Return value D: 274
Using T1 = 137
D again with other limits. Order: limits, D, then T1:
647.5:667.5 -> 220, 110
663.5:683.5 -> 270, 135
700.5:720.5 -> 275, 137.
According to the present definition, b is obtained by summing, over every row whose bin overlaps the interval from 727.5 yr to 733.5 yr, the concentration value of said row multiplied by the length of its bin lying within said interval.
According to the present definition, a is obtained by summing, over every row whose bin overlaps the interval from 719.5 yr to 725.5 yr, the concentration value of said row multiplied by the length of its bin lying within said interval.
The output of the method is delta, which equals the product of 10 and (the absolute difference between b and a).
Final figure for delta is 6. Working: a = 41.4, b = 40.8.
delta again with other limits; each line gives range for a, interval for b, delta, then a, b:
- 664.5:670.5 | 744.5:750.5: 6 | 40.1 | 40.6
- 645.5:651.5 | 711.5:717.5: 99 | 31.0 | 40.9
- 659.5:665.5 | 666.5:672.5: 35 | 37.0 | 40.5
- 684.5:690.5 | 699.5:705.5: 3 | 41.2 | 41.5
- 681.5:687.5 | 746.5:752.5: 5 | 40.7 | 40.2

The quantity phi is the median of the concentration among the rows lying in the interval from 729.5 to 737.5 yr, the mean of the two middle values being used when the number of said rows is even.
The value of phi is 6.79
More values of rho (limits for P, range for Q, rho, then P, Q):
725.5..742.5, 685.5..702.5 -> 4.690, 116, 6.79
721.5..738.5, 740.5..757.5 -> 4.697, 116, 6.35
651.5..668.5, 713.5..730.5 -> 4.503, 97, 6.64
